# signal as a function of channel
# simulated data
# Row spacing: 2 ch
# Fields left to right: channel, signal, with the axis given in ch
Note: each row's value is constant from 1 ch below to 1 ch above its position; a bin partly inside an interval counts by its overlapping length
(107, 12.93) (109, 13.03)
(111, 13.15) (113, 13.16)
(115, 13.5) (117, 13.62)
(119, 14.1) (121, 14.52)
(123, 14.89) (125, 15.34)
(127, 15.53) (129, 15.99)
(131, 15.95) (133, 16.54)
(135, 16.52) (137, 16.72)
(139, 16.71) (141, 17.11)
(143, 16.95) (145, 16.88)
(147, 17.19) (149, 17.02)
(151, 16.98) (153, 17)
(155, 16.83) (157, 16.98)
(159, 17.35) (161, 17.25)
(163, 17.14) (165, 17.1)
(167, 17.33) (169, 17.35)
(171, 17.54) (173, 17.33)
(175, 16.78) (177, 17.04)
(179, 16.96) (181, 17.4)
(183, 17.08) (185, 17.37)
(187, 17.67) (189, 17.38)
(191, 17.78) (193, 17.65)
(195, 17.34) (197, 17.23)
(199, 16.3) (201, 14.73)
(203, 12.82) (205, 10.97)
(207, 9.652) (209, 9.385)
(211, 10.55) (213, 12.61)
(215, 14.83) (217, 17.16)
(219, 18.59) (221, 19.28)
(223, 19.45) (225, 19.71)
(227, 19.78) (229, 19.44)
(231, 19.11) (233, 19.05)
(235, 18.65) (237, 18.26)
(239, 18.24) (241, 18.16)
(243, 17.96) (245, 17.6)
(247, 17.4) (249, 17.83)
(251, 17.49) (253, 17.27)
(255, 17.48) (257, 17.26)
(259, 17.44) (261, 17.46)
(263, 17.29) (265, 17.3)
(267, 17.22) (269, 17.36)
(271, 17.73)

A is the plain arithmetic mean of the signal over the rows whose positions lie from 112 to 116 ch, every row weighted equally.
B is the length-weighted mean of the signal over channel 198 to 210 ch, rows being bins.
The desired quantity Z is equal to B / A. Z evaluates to 0.92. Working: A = 13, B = 12.3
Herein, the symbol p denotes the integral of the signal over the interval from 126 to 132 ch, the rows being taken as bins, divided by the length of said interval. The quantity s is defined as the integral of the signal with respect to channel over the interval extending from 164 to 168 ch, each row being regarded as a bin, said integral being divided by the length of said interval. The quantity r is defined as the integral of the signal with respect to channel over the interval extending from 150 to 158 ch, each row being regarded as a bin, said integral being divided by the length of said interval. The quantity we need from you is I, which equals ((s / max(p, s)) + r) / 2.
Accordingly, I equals 9.0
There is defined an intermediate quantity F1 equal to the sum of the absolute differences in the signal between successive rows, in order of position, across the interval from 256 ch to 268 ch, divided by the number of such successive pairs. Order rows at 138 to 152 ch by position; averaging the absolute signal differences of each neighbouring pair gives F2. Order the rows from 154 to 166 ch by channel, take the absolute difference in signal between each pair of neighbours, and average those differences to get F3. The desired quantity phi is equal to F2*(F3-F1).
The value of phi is 0.01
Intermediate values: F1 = 0.1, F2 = 0.192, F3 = 0.154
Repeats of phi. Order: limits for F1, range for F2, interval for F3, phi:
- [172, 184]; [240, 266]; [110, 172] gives -0.03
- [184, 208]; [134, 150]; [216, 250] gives -0.09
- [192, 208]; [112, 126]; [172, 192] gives -0.30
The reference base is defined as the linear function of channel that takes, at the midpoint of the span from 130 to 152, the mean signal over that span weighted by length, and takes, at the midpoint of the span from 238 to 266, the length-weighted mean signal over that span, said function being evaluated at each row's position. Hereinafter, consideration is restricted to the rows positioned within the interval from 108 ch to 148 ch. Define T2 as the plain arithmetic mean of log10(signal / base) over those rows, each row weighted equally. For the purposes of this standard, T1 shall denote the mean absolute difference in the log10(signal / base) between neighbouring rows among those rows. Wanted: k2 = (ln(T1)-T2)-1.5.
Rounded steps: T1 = 0.0070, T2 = -0.038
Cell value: -6.4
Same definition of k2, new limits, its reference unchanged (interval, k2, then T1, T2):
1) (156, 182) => -6.7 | 0.0055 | 0.005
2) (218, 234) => -6.6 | 0.0061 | 0.045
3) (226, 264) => -6.7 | 0.0058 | 0.013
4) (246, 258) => -6.4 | 0.0071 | -0.003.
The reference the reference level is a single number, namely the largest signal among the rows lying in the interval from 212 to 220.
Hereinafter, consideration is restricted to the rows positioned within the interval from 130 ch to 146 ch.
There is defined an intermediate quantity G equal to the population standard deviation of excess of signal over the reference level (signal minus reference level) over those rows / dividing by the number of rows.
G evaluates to 0.3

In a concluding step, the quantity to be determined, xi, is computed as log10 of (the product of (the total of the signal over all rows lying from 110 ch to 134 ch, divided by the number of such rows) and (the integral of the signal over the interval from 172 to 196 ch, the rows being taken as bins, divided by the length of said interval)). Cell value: 2.41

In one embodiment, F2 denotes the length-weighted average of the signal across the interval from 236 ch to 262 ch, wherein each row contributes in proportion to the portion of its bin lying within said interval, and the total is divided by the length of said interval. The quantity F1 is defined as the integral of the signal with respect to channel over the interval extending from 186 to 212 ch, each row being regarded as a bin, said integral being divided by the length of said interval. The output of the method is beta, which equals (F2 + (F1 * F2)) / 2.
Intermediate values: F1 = 14.6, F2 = 17.7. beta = 138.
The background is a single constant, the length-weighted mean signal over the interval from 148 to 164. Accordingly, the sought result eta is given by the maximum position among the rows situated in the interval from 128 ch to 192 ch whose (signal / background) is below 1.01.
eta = 183 ch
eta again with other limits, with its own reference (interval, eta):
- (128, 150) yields 149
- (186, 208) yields 207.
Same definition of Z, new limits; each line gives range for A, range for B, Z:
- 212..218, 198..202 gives 1.04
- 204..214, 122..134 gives 1.48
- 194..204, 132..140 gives 1.06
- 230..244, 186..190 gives 0.95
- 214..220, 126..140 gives 0.97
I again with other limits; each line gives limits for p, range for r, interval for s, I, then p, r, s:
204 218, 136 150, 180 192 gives 9.0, 12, 16.9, 17.4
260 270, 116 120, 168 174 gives 7.4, 17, 13.9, 17.4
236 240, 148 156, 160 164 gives 8.9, 18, 17.0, 17.2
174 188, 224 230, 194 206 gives 10.3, 17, 19.6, 14.9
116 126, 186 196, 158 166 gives 9.3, 14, 17.6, 17.2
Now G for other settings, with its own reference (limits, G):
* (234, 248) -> 0.4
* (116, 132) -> 0.8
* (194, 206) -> 2.4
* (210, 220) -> 2.9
